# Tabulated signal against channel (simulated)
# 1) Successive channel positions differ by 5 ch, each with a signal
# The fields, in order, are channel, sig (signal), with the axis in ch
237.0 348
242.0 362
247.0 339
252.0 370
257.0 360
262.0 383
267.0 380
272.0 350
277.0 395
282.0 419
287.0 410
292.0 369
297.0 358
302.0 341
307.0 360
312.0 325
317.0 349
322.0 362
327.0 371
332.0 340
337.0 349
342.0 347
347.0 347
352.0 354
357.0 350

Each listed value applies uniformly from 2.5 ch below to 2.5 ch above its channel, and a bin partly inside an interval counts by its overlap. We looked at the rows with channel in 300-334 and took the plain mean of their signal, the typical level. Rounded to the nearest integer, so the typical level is 350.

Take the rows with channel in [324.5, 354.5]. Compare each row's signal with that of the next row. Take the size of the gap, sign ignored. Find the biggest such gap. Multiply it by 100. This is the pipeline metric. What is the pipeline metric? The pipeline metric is 3100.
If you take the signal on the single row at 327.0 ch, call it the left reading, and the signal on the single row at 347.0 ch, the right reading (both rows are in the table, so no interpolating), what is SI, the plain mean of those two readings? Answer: 359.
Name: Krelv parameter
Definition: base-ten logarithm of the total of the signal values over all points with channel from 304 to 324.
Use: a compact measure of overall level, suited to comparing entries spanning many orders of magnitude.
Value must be 3.14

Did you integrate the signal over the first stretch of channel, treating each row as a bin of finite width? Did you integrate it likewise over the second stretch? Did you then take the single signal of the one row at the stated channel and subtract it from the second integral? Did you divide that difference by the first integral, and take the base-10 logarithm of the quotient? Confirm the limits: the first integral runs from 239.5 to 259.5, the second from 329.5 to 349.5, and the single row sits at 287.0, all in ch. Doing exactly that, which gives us -0.041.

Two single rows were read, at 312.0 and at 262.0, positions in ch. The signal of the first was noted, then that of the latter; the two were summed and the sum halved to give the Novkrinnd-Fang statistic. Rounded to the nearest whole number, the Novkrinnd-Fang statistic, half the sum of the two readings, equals 354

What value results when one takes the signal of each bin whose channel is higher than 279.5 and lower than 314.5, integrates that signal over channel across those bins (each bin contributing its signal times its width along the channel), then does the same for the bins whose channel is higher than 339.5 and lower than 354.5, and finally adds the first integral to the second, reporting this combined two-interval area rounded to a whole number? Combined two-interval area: 18150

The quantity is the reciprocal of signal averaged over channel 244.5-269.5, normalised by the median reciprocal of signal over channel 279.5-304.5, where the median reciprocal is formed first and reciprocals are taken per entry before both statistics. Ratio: 1.009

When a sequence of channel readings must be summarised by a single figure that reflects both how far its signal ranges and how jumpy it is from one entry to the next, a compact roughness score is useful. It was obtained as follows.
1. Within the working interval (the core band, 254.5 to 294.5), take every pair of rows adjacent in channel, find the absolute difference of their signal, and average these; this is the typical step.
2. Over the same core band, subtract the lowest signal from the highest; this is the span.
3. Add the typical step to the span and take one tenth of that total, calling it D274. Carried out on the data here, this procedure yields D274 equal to 9.4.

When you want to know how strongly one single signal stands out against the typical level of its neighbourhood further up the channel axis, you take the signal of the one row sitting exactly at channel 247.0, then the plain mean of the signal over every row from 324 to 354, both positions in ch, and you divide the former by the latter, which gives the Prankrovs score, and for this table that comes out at 0.96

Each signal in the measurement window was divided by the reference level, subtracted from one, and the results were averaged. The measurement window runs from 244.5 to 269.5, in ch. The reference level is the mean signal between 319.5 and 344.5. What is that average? -0.036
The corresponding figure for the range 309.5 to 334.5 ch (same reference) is 0.012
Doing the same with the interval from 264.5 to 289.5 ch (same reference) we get -0.105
